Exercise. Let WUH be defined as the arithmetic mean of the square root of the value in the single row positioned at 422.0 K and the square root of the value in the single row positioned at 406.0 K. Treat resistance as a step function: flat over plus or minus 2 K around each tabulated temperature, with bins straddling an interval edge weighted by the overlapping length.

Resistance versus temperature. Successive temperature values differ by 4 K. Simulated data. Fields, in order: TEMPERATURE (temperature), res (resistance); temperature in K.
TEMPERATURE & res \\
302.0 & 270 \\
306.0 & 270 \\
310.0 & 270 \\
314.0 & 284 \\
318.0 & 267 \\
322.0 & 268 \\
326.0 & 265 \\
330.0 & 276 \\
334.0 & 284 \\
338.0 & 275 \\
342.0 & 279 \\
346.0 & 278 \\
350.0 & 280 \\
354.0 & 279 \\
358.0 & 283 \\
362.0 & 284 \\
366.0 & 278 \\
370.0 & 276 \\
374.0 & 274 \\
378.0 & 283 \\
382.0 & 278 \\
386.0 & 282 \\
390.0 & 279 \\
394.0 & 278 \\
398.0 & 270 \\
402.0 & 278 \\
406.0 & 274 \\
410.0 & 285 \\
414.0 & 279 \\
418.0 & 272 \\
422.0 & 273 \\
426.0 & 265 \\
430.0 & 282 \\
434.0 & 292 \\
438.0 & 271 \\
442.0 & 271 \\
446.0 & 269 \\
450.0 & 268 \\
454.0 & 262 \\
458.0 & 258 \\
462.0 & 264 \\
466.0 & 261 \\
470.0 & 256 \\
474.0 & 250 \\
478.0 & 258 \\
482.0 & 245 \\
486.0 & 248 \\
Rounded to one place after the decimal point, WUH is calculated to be 16.5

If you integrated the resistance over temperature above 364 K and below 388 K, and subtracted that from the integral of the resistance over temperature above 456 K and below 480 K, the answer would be -496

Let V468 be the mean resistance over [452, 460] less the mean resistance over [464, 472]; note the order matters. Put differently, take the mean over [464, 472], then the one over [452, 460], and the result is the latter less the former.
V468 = 1.5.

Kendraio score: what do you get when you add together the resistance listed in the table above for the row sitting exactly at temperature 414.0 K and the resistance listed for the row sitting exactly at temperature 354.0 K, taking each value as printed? 558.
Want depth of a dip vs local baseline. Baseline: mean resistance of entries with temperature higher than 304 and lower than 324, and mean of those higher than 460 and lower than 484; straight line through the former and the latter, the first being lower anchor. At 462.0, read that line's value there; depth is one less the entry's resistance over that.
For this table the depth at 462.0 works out -0.03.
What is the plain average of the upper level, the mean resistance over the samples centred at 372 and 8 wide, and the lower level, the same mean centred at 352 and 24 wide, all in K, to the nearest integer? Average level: 278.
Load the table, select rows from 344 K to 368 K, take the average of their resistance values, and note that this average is 280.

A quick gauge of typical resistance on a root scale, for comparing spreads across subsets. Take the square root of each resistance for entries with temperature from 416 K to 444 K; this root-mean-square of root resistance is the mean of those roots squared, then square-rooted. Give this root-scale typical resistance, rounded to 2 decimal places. 16.59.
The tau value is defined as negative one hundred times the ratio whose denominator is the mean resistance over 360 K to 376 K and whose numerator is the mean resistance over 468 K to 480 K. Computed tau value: -92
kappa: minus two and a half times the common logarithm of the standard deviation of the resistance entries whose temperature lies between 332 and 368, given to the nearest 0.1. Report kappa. -1.2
